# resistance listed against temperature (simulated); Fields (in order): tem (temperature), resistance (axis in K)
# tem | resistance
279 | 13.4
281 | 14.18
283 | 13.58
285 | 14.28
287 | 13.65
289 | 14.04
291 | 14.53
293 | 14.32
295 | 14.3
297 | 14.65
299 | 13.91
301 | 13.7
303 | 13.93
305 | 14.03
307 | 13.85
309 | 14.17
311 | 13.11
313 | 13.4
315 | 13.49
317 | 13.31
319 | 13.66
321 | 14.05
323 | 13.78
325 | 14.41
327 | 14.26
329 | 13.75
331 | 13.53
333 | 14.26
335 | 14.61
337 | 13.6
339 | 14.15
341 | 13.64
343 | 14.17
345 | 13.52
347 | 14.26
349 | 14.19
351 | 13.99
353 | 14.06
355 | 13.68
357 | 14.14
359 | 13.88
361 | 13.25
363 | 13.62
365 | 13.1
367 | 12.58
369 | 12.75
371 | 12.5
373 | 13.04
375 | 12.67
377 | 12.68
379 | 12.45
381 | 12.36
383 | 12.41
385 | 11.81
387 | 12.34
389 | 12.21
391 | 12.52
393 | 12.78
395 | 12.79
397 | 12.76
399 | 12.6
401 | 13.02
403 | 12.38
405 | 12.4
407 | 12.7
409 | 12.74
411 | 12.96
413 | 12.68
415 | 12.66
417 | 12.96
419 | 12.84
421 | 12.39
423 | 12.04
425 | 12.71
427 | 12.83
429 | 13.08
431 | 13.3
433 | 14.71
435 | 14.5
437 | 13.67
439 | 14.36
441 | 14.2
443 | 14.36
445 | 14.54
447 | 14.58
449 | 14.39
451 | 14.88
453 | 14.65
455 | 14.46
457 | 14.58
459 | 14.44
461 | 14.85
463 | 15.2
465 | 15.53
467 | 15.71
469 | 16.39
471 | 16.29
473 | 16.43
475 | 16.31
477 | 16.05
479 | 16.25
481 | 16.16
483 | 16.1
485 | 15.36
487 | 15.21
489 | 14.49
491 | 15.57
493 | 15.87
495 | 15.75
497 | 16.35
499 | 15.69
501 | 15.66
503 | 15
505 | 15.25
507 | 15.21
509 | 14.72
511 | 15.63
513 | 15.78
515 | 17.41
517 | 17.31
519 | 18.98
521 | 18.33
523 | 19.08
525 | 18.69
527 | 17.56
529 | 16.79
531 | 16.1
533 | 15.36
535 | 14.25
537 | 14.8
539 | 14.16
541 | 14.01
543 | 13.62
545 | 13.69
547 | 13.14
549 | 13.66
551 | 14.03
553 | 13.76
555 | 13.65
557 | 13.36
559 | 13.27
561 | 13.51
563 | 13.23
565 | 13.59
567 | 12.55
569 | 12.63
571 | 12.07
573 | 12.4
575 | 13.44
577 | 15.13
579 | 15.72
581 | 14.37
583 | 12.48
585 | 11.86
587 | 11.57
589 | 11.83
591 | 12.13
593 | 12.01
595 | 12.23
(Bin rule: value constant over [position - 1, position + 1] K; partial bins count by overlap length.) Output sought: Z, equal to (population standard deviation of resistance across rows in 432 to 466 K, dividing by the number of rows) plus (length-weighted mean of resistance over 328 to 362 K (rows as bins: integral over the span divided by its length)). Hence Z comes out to 14.3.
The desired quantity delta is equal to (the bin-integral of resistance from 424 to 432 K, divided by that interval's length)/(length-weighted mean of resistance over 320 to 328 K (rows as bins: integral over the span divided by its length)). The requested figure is 0.92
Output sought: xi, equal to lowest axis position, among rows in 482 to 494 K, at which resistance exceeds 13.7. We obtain 483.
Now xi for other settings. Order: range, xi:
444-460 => 445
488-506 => 489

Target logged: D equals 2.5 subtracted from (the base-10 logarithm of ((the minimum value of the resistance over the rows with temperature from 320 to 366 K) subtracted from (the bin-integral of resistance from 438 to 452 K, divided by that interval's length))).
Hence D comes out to -2.36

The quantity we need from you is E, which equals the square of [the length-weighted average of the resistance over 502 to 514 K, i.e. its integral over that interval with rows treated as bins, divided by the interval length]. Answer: 233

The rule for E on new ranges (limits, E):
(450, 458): 214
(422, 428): 157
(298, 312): 191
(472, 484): 263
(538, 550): 188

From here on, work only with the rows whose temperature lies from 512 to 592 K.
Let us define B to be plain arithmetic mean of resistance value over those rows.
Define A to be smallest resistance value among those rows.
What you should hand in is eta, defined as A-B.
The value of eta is -2.9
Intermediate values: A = 11.57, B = 14.5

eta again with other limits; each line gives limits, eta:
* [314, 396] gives -1.6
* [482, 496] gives -1.0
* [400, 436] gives -0.9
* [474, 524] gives -1.7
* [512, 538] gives -2.7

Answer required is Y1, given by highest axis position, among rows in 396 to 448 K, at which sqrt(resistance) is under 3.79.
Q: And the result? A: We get 443 K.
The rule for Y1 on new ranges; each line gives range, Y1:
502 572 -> 571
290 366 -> 365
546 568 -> 567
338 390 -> 389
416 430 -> 429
